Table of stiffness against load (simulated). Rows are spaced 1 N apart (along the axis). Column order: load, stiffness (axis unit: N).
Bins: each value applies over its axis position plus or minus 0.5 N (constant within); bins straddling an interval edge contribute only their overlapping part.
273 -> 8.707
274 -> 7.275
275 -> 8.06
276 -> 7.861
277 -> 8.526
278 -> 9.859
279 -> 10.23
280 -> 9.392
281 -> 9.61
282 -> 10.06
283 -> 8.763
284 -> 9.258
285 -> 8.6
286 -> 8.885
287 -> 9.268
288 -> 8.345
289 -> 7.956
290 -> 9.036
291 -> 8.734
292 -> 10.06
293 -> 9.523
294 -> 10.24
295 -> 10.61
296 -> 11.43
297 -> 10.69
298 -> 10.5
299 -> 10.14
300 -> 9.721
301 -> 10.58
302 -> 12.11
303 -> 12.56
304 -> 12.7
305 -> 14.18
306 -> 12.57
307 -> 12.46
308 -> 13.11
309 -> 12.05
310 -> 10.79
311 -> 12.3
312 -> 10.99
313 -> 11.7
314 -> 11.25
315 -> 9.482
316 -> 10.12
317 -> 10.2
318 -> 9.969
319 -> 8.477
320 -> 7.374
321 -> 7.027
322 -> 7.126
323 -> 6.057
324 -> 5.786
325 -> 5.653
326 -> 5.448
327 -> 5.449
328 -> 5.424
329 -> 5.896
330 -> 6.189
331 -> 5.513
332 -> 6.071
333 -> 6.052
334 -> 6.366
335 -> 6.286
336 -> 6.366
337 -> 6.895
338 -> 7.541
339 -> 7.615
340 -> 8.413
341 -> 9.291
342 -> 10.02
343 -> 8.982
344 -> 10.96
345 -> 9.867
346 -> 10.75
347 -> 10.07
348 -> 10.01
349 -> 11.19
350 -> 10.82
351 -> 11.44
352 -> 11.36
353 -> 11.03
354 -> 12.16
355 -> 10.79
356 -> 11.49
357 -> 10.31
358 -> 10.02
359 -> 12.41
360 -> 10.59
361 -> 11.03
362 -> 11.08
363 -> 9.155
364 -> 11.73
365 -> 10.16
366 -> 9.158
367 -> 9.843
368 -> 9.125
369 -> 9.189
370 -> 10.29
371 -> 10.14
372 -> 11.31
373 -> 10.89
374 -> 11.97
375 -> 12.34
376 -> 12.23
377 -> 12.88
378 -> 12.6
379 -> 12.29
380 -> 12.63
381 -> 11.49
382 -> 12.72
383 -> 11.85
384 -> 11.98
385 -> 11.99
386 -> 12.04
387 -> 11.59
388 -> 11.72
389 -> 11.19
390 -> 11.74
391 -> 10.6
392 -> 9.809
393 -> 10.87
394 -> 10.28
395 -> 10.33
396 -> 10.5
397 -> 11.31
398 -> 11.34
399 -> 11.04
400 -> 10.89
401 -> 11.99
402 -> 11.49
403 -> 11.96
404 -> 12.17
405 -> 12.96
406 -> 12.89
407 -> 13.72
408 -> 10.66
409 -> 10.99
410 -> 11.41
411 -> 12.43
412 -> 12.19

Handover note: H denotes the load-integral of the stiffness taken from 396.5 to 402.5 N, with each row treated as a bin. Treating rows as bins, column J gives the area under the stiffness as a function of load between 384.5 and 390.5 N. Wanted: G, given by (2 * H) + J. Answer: 206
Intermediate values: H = 68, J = 70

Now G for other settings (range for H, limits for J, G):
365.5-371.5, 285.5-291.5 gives 168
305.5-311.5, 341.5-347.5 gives 207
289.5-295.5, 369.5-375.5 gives 183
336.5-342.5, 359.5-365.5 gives 163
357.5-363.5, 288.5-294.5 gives 184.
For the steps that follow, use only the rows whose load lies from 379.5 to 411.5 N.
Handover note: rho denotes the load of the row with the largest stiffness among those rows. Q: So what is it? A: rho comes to 407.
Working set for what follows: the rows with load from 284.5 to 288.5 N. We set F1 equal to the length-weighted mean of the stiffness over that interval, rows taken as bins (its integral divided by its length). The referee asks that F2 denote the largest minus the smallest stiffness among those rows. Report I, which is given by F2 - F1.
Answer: -7.9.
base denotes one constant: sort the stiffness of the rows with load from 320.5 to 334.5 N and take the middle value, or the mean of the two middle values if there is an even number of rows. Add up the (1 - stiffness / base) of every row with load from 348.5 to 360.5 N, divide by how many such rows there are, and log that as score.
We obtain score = -0.86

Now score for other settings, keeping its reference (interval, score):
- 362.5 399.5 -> -0.87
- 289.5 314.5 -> -0.88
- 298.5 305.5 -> -0.96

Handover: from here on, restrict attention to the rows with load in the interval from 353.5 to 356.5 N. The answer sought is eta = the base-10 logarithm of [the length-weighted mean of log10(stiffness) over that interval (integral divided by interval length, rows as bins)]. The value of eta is 0.03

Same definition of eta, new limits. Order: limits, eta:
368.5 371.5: 0.00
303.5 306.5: 0.05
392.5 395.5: 0.01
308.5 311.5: 0.03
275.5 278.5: -0.03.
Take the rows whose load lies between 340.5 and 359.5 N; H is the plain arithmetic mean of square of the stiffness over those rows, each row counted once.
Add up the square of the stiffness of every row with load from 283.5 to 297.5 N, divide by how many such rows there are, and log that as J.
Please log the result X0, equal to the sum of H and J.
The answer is 206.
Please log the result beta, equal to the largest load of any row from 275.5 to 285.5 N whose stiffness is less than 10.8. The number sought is 285 N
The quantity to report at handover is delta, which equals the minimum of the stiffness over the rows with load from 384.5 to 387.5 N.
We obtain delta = 11.59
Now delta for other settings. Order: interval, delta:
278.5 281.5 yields 9.392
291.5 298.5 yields 9.523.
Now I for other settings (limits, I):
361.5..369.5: -7.3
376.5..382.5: -11.0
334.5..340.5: -5.1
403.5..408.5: -9.4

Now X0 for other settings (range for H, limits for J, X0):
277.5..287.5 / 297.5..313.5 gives 229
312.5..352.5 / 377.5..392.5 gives 211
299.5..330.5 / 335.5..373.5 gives 202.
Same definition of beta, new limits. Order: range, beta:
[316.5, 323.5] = 323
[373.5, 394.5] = 394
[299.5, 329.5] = 329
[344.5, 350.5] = 348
